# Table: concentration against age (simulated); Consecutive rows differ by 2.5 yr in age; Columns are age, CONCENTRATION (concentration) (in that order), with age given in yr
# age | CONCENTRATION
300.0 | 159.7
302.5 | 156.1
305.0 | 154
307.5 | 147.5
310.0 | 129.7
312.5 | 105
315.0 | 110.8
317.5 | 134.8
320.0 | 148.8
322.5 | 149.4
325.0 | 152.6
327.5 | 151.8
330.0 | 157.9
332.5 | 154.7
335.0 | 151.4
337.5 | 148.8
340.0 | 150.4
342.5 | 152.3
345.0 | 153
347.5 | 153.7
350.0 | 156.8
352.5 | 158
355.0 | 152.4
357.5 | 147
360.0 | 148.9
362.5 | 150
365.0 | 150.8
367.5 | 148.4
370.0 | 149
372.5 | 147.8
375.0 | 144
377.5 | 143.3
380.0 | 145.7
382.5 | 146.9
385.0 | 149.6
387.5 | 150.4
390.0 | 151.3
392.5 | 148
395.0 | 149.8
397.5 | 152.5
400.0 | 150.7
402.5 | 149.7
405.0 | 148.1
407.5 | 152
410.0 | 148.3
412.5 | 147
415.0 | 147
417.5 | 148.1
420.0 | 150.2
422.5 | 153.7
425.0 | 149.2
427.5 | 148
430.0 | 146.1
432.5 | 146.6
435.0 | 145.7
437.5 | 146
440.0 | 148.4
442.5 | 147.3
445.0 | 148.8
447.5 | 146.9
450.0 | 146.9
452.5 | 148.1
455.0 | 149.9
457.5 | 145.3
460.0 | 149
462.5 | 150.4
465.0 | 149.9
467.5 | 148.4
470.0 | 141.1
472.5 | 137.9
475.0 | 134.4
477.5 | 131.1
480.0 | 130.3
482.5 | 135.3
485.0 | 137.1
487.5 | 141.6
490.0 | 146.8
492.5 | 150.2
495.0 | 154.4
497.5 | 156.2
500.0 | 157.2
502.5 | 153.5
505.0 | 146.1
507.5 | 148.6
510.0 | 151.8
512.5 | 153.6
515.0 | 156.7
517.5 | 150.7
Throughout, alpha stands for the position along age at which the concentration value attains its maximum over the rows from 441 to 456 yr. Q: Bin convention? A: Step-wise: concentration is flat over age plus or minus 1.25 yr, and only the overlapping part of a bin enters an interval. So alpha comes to 455.0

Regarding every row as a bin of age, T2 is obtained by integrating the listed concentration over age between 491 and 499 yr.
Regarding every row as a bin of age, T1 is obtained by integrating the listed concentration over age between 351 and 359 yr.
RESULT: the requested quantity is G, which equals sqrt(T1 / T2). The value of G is 0.997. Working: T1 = 1220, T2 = 1228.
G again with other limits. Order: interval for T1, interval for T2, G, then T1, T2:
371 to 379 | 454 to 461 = 1.059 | 1161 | 1036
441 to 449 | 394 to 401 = 1.057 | 1181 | 1057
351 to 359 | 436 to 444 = 1.018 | 1220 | 1178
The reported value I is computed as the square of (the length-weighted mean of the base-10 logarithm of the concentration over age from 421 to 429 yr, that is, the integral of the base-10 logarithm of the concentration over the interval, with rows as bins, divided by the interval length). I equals 4.74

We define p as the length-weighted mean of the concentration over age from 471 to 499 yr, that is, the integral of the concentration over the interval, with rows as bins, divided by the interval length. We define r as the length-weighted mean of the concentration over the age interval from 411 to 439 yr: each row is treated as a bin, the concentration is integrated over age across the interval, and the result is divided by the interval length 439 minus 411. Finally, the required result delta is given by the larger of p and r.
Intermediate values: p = 142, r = 148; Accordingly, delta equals 148.0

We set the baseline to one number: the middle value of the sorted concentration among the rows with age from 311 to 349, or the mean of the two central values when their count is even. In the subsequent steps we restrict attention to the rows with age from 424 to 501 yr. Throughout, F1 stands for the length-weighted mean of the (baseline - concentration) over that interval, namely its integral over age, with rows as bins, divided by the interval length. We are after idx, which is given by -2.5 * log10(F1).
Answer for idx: -1.9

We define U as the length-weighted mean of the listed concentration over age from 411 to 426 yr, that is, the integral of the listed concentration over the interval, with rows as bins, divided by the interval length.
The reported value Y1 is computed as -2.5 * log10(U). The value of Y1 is -5.43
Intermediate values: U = 149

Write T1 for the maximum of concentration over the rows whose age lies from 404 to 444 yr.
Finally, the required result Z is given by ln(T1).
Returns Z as 5.04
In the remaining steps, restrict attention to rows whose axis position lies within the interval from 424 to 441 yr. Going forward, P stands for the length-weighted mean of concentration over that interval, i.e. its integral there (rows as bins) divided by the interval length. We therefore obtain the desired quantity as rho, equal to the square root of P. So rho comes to 12.1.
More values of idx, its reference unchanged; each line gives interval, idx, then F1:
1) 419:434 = -1.0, 3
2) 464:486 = -2.8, 13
